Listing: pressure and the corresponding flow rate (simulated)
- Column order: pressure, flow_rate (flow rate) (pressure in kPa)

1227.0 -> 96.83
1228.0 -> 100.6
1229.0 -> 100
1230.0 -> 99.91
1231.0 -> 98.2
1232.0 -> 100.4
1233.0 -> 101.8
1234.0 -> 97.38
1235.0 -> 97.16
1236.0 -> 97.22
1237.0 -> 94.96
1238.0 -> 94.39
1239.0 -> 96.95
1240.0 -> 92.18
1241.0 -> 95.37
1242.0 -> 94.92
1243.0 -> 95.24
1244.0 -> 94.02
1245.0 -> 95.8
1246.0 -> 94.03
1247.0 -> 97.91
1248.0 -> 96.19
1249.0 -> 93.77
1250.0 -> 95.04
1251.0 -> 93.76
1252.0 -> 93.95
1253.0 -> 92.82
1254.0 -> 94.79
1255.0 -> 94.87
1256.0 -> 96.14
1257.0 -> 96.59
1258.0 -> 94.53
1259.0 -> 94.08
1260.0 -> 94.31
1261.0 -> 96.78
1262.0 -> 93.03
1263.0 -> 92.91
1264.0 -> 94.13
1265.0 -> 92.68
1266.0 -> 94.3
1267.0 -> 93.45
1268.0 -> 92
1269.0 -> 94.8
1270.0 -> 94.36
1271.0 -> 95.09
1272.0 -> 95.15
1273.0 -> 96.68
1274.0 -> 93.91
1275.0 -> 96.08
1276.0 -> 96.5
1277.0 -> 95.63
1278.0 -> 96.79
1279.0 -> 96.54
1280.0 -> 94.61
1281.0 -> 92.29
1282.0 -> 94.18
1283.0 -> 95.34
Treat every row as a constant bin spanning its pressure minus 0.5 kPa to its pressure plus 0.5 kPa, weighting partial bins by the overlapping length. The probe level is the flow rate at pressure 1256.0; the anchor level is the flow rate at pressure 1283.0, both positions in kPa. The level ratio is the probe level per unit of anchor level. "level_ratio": 1.008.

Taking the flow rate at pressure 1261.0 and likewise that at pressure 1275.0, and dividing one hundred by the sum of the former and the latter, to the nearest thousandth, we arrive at 0.519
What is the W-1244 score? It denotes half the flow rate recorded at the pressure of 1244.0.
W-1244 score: 47.01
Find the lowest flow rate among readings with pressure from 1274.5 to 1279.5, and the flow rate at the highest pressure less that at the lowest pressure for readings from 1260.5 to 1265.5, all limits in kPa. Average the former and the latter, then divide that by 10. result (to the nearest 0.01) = 4.58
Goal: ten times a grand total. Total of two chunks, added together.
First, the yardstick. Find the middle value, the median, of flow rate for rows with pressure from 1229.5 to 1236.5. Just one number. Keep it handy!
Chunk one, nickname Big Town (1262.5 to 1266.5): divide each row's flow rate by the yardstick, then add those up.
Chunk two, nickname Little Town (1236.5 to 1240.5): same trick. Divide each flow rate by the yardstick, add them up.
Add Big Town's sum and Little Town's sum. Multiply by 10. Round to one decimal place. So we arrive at 76.6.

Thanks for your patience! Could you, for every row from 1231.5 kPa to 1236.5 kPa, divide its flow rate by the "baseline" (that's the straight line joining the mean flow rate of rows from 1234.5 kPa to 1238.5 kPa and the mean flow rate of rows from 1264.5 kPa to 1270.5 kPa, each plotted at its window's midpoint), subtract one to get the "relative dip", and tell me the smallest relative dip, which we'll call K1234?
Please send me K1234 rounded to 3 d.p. 0.012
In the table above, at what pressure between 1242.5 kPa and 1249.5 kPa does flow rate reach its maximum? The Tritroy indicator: 1247.0 kPa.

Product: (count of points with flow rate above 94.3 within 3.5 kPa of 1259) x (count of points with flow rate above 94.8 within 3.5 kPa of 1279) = 20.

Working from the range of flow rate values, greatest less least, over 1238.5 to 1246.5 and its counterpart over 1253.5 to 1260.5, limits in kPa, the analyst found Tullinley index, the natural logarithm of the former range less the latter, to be 0.82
